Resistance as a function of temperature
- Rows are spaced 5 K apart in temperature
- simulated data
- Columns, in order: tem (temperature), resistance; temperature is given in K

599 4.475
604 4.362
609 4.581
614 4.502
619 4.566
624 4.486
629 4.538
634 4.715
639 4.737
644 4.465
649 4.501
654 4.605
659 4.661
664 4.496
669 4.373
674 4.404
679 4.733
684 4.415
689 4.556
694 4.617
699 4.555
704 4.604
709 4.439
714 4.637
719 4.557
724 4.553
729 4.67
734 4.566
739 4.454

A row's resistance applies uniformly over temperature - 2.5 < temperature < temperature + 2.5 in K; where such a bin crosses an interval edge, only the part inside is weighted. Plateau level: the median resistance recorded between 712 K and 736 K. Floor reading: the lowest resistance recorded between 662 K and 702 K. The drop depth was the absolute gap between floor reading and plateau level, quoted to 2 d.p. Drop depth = 0.19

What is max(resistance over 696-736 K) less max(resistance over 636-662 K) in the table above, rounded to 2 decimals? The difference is -0.07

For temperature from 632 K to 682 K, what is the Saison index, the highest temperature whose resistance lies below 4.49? 674 K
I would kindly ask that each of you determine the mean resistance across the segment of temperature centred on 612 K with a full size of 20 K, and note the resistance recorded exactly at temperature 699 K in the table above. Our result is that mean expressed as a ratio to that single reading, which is 0.99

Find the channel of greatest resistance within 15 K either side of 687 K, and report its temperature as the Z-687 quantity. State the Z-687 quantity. 679 K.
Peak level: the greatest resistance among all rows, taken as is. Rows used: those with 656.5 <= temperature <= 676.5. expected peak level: 4.661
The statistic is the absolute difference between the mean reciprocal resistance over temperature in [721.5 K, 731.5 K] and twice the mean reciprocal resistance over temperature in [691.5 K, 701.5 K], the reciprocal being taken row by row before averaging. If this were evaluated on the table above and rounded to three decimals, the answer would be 0.219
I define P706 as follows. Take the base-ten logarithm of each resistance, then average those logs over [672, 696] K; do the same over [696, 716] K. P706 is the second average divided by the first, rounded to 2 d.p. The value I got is 1.00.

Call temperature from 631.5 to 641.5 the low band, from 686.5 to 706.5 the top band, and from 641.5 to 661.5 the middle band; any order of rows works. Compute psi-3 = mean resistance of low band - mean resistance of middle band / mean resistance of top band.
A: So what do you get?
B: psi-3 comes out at 3.73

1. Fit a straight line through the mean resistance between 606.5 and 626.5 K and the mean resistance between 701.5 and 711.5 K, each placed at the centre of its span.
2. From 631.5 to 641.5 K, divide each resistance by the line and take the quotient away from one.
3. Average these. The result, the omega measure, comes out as -0.043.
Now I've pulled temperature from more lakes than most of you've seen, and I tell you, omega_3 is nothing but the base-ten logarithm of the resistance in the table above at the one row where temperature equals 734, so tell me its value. 0.660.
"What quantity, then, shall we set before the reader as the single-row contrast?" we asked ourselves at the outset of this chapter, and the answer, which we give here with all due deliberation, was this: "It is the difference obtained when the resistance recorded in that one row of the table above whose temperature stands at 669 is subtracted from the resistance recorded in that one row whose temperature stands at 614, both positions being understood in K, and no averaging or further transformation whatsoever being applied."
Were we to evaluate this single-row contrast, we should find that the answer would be 0.13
